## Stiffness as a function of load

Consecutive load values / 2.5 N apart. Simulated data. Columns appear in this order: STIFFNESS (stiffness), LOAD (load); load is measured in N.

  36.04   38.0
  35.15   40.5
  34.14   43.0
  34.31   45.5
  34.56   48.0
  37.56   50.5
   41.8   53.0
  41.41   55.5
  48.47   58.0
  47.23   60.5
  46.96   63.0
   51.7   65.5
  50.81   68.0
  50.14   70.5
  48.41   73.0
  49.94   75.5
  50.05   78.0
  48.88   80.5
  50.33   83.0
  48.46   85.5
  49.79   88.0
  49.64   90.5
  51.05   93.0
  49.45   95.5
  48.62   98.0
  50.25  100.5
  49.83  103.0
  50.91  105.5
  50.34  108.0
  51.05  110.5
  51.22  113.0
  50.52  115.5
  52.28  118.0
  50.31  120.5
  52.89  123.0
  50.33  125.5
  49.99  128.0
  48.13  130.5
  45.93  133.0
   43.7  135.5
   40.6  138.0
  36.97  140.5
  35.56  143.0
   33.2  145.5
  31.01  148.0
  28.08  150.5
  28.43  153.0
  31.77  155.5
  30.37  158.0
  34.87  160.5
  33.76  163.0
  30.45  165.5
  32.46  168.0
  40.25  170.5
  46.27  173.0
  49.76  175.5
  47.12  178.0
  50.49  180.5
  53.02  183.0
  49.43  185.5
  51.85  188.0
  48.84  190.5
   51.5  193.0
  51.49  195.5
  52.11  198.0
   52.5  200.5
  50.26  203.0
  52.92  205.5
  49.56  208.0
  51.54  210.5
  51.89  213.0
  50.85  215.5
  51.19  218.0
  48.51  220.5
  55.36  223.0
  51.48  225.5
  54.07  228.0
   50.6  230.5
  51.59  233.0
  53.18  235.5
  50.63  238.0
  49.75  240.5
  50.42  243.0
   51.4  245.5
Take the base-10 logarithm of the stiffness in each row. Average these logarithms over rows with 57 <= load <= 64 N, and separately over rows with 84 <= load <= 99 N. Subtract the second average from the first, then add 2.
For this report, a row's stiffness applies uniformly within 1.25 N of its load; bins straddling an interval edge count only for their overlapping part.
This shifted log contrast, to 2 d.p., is 1.98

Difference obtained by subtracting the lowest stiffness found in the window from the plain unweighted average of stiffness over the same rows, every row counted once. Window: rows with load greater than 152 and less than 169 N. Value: 3.3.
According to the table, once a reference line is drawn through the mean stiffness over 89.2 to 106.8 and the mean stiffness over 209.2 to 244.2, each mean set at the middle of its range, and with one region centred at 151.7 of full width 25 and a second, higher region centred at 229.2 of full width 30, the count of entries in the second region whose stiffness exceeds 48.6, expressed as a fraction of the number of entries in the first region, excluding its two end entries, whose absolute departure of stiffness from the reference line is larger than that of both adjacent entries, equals 5.5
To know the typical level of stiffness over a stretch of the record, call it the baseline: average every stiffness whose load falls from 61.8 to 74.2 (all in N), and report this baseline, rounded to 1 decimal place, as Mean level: 49.6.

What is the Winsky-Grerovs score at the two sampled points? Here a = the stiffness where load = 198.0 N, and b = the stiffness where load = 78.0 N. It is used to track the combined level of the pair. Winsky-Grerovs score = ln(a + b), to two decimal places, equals 4.63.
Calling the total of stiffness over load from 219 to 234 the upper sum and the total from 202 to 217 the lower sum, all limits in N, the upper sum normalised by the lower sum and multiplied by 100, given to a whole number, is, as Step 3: 101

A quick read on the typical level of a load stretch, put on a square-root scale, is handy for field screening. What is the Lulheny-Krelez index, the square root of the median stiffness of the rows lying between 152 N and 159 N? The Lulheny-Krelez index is 5.51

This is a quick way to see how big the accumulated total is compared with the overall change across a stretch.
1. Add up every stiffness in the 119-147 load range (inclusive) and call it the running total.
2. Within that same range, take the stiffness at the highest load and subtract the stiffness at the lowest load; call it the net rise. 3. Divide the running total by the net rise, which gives -28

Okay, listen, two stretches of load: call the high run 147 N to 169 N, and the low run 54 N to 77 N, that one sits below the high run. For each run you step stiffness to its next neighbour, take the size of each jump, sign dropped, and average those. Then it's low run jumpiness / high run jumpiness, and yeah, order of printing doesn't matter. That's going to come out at 1.0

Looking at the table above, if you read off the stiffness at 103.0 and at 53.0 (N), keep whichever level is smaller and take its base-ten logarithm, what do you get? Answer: 1.62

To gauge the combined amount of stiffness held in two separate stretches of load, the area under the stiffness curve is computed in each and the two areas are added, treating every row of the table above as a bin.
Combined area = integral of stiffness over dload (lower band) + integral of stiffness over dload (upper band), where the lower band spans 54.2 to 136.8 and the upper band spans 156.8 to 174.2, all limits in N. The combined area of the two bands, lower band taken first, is 4694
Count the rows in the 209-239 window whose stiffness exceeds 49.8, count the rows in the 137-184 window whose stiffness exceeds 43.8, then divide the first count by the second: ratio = 2.2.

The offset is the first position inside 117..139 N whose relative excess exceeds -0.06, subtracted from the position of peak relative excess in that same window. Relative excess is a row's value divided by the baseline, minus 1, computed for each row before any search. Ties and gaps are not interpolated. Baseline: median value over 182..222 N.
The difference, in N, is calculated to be 5.0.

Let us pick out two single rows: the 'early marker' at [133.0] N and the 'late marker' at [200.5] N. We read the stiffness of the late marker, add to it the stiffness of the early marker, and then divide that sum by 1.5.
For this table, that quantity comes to 66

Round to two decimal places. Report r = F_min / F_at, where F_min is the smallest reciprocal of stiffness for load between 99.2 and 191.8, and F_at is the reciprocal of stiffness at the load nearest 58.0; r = 0.91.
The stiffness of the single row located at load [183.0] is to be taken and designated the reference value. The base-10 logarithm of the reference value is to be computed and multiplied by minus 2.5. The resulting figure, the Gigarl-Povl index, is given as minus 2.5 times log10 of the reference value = -4.31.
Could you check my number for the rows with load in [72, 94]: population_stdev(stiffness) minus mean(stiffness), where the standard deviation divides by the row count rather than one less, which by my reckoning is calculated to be -49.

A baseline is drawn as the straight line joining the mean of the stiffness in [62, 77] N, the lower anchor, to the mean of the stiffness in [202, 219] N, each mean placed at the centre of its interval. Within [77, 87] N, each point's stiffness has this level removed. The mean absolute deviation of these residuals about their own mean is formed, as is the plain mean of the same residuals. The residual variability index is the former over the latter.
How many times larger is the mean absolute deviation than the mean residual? -2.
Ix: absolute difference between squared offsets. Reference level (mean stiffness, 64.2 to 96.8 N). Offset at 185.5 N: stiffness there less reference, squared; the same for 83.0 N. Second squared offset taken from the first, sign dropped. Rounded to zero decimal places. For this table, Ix 0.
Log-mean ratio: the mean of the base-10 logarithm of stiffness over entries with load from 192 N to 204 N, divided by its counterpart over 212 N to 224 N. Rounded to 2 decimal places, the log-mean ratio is 1.00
